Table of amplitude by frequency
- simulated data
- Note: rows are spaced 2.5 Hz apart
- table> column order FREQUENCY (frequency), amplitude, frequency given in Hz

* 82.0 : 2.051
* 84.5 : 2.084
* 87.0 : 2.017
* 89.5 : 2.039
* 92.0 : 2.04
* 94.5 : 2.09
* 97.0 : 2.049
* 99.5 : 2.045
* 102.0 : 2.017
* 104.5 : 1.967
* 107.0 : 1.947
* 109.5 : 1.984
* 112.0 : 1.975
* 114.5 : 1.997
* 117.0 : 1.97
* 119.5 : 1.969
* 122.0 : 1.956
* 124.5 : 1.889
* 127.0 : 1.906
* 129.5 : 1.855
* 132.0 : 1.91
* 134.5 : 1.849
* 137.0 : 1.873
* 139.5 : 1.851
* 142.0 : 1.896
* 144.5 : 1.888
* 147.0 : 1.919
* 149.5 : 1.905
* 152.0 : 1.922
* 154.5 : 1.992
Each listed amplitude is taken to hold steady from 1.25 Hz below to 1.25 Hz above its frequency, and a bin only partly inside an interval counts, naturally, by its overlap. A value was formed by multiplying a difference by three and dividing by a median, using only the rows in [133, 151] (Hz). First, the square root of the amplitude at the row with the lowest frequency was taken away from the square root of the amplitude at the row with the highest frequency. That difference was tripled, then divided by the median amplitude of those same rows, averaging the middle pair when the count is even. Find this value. 0.03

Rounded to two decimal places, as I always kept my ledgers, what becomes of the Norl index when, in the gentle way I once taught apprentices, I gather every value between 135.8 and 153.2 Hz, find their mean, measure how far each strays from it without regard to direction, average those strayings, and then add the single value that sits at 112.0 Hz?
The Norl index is 1.99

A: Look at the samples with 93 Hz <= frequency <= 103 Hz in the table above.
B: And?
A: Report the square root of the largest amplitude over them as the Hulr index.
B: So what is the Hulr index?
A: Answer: 1.45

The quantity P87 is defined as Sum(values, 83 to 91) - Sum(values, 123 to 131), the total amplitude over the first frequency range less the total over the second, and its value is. 0.5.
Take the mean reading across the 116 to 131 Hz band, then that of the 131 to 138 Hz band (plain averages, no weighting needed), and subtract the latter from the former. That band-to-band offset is 0.047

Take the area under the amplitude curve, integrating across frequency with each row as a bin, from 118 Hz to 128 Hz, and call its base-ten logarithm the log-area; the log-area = 1.29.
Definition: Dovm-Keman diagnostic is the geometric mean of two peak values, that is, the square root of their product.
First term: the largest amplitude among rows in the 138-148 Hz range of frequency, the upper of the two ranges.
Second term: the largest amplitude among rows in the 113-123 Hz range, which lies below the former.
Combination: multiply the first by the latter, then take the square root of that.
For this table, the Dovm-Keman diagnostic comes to 1.96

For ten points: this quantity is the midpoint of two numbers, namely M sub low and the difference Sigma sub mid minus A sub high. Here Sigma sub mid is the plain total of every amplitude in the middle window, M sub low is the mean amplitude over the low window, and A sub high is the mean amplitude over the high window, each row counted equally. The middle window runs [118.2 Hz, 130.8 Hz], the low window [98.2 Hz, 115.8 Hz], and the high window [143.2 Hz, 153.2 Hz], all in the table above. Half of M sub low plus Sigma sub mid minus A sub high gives 4.8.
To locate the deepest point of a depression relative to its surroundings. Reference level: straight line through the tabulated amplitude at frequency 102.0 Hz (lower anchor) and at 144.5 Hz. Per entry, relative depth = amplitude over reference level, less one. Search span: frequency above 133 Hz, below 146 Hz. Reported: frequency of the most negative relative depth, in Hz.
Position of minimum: 134.5 Hz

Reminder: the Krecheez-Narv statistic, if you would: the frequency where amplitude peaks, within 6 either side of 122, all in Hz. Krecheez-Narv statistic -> 117.0 Hz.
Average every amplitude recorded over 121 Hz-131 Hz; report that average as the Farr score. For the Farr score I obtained 1.90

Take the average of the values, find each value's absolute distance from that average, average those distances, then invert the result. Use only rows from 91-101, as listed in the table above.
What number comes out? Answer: 59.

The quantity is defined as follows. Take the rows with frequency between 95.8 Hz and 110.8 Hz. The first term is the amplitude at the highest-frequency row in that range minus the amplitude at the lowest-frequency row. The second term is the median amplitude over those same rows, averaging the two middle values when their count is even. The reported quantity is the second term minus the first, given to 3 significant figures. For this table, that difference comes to 2.07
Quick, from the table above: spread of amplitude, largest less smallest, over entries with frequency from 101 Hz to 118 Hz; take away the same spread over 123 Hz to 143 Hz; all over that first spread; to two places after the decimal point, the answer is 0.13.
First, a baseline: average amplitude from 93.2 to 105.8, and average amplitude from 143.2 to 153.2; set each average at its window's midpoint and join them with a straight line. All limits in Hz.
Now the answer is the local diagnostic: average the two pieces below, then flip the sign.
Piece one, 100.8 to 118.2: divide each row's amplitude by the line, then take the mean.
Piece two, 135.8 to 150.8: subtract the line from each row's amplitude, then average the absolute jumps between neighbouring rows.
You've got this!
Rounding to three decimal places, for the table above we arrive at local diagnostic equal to -0.504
